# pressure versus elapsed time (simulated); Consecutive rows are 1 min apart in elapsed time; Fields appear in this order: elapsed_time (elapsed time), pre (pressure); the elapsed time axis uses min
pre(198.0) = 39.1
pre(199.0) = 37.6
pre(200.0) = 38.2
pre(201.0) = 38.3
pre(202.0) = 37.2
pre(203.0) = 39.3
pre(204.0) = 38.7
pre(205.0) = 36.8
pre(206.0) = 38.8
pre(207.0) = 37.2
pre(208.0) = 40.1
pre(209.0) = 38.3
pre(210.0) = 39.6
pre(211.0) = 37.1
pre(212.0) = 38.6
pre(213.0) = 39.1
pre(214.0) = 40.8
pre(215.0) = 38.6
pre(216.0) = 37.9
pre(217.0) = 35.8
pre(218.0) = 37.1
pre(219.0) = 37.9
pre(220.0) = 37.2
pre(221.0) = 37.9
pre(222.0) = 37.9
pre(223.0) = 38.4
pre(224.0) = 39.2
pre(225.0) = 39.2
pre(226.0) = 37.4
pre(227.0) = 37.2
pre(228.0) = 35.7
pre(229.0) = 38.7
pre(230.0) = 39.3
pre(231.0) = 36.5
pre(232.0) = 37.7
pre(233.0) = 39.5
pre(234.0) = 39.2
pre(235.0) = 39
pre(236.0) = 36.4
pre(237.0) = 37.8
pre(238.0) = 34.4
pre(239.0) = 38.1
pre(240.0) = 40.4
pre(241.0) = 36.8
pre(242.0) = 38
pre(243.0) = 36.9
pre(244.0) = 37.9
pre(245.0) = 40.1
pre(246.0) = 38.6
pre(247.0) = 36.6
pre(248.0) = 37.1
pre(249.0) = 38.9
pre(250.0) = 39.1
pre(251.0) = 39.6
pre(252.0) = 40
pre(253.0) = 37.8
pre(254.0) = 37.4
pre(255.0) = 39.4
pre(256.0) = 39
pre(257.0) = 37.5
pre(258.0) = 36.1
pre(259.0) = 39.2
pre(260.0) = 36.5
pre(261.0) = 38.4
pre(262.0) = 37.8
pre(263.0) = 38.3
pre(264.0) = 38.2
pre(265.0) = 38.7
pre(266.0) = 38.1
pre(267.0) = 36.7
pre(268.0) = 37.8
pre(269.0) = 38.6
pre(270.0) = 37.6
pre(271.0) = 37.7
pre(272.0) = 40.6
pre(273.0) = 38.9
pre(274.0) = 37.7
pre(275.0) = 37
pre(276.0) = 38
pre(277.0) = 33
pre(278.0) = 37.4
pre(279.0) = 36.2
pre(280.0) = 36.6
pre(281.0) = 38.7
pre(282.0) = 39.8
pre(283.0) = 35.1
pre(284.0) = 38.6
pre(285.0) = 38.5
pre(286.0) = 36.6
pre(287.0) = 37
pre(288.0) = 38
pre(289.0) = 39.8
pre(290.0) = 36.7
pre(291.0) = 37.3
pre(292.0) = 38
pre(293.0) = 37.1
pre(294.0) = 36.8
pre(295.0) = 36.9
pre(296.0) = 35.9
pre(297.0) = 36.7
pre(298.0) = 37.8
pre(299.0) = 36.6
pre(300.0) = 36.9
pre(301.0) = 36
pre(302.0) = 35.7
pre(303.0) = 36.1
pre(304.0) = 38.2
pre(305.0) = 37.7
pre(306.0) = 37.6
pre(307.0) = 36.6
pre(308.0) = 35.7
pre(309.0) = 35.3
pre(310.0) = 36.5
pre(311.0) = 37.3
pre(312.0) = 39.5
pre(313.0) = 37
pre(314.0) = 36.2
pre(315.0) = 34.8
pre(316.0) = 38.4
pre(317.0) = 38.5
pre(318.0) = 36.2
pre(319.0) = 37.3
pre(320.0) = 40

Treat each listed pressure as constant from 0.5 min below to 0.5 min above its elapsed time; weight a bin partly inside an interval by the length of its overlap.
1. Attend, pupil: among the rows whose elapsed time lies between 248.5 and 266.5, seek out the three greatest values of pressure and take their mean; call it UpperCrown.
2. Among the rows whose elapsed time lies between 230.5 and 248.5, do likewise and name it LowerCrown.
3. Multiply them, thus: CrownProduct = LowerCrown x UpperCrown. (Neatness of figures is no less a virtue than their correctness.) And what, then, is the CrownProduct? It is 1587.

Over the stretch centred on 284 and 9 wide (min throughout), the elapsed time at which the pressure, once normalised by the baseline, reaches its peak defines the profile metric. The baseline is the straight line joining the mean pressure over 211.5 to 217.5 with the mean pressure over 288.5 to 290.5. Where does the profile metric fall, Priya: 282.0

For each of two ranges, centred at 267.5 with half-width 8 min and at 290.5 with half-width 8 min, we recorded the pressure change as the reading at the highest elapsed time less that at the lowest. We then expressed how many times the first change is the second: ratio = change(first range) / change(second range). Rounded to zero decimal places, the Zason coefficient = 0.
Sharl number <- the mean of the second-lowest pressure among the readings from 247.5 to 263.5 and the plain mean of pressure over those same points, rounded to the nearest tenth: 37.4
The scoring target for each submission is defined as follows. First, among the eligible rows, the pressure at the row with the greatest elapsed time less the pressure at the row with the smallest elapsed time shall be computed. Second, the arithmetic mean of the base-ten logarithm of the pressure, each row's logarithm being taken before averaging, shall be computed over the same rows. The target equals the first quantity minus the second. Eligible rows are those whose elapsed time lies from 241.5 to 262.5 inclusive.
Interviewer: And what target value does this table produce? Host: -1.8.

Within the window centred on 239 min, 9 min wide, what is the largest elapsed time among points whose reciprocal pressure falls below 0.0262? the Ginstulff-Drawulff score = 240.0 min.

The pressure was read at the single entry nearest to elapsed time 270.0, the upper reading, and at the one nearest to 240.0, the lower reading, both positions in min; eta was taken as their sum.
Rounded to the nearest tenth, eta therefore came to 78.0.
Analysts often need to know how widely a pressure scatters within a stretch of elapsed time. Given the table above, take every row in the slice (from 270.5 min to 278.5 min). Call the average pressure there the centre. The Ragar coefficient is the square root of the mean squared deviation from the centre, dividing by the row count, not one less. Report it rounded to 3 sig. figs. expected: 2.01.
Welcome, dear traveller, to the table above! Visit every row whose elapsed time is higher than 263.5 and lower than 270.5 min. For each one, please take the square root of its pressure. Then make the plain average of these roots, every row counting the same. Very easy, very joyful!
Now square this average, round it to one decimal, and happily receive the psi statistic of 38.0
